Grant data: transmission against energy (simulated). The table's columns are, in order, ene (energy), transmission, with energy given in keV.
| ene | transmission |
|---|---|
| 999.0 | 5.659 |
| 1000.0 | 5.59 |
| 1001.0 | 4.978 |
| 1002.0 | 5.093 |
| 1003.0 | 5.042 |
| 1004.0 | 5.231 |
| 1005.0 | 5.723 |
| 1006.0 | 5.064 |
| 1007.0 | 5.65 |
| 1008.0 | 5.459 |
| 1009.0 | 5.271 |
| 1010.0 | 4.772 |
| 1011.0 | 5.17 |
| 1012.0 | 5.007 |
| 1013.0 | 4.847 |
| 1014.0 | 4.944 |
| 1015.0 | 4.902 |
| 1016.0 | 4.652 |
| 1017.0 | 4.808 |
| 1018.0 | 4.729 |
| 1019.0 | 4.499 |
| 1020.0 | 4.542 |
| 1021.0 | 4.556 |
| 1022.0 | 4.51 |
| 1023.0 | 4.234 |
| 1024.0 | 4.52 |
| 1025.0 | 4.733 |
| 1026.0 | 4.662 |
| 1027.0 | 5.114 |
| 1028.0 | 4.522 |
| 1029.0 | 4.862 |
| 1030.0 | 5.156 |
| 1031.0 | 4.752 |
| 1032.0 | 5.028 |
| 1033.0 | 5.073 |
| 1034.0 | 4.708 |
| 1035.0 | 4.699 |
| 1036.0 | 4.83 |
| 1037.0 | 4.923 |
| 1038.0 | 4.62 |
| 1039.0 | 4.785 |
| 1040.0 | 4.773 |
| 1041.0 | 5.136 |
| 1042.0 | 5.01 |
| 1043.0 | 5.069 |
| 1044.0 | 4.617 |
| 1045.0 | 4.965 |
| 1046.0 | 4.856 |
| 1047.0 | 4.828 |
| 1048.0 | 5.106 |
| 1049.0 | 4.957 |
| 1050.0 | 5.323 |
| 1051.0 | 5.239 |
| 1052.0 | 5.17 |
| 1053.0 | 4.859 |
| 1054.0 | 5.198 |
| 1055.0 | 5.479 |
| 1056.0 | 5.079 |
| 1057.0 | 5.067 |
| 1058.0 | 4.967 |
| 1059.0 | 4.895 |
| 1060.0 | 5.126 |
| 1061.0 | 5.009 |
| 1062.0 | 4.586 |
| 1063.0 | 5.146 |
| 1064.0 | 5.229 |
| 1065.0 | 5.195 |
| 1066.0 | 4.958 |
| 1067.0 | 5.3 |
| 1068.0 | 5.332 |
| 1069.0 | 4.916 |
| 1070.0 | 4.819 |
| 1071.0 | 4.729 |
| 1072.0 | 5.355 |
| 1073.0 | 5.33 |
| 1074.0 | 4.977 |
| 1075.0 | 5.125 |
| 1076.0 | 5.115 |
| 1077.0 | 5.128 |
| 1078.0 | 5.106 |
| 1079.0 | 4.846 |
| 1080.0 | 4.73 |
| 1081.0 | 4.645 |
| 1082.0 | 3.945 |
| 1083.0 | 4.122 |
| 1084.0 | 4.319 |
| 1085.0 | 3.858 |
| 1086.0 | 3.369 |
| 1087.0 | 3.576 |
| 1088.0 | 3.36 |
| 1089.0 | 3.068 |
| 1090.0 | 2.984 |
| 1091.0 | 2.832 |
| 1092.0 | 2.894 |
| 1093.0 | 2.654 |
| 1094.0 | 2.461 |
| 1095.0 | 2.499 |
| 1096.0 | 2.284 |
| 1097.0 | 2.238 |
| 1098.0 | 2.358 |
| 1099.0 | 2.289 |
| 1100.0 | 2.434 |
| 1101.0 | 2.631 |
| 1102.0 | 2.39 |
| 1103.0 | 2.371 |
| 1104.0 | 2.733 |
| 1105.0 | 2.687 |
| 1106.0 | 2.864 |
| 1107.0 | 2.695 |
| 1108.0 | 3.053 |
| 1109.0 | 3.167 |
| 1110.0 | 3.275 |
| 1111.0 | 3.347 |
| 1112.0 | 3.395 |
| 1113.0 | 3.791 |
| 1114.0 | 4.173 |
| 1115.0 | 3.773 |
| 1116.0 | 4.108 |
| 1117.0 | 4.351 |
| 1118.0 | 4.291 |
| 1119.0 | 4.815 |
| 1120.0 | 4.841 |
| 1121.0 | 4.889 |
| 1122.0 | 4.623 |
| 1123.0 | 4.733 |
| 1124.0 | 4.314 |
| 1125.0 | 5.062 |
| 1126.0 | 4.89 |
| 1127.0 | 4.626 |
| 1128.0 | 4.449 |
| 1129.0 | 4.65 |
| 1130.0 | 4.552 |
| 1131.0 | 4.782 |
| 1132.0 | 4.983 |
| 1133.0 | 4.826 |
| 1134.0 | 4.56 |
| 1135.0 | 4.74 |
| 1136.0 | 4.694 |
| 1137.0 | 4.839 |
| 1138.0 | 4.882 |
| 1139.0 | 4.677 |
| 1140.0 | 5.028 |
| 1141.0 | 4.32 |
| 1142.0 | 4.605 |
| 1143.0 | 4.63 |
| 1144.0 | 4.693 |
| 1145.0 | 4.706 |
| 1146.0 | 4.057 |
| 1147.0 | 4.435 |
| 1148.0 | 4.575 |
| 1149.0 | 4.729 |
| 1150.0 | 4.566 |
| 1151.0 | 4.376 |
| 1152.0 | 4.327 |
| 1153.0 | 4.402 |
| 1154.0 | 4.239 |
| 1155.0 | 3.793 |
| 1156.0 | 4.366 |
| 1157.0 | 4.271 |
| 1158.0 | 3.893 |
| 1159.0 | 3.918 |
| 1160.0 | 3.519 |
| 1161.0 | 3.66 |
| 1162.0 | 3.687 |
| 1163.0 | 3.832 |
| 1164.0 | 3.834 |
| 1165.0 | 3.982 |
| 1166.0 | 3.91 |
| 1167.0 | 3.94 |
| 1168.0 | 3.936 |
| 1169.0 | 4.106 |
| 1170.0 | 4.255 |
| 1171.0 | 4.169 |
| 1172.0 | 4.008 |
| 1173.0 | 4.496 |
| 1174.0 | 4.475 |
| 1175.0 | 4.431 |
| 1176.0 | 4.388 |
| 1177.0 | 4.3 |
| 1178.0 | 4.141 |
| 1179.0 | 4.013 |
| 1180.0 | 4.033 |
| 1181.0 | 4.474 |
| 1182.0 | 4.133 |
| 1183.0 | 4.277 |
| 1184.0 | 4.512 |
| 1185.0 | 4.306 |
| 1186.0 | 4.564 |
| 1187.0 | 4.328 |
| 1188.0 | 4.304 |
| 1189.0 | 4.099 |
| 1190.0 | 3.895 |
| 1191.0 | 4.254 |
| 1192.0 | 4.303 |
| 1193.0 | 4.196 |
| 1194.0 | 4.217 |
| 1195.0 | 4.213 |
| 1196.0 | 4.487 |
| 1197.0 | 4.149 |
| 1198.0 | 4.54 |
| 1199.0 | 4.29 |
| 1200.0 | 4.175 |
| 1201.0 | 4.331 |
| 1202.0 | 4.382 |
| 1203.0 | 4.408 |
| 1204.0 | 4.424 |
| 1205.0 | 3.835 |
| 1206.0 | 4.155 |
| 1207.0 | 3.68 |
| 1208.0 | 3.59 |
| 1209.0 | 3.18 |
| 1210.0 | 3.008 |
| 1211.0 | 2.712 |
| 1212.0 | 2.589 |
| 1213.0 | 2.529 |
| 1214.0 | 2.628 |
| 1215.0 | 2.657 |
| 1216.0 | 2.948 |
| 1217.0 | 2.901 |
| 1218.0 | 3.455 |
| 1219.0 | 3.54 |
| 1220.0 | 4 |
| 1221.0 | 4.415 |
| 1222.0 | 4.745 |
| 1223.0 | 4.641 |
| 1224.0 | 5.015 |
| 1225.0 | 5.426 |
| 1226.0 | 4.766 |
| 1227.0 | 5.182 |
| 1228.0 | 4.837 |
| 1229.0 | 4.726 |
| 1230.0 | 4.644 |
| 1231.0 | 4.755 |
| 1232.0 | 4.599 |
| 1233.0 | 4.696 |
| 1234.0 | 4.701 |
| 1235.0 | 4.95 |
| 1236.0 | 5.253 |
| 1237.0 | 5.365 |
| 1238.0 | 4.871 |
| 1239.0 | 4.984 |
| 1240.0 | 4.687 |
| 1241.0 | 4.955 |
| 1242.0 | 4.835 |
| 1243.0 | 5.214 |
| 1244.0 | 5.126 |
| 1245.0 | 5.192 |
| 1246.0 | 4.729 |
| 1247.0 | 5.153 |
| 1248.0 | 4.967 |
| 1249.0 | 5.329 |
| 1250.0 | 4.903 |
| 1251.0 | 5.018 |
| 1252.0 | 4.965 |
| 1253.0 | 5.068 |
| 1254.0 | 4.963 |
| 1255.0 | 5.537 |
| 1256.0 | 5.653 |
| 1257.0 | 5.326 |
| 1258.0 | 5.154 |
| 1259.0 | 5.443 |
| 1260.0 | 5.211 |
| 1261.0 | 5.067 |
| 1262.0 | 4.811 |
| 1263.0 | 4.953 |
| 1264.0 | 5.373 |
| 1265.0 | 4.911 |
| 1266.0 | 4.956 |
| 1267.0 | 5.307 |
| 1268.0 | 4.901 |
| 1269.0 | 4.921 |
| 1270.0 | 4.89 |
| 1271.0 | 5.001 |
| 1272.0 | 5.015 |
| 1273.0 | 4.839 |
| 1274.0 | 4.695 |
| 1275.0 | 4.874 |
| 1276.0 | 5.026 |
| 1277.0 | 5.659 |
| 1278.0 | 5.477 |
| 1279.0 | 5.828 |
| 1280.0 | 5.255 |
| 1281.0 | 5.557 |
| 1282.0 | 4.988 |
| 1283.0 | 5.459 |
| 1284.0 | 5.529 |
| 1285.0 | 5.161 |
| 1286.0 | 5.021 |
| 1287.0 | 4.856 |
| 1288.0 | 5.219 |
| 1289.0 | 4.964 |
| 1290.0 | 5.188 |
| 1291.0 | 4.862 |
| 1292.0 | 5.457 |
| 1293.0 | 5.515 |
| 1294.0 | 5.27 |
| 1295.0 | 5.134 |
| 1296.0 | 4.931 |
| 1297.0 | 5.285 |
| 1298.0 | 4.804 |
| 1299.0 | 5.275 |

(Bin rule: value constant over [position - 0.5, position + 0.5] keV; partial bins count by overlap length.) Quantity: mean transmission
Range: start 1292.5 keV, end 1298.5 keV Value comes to 5.2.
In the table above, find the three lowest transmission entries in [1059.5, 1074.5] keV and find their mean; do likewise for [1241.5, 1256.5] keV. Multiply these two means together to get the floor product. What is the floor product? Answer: 23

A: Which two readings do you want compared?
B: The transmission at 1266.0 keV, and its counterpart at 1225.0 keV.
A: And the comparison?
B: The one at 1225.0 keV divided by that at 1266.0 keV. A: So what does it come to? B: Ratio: 1.1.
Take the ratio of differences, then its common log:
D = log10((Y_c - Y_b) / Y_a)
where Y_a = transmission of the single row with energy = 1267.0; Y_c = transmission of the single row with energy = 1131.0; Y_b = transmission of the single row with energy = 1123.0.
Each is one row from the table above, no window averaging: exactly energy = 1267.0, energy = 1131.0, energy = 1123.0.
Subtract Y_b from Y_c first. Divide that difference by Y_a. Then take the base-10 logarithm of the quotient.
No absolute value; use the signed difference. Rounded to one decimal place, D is -2.0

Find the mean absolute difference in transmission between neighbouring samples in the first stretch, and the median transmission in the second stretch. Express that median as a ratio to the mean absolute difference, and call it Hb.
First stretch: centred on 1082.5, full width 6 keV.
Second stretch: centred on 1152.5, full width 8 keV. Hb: 13.5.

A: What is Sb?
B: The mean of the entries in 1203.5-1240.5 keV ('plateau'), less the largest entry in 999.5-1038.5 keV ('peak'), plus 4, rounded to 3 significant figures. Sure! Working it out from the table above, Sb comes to 2.41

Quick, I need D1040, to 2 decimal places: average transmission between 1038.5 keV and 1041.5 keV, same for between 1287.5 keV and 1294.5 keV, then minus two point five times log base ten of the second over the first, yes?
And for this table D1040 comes -0.07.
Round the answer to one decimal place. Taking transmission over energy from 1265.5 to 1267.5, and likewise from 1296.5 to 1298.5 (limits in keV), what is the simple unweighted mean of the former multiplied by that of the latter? 25.9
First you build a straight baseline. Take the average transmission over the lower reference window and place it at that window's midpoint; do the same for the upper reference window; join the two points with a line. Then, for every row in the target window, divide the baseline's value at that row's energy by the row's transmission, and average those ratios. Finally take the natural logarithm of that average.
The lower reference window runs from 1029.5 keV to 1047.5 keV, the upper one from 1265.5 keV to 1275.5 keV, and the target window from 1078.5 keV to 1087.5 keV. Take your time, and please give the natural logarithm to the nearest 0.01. 0.18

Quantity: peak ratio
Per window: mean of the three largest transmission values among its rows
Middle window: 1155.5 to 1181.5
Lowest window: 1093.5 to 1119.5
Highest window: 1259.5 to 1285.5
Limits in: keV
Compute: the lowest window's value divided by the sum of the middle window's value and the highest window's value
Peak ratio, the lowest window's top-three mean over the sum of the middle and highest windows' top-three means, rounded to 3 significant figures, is 0.441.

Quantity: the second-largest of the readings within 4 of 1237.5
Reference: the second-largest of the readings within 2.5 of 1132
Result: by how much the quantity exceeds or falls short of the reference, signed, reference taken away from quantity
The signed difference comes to 0.4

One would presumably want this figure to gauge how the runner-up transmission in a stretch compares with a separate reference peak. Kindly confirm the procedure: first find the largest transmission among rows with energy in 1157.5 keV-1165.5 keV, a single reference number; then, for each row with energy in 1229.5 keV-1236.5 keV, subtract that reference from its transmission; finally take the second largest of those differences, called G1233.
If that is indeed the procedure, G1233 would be 0.97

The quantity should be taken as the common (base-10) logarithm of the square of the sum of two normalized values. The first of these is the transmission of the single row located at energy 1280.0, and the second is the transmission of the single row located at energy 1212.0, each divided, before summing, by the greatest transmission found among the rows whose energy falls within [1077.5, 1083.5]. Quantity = 0.37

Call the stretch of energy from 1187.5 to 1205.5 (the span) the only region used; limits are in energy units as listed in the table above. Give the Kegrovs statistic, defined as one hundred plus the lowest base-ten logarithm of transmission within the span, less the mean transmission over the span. 96.3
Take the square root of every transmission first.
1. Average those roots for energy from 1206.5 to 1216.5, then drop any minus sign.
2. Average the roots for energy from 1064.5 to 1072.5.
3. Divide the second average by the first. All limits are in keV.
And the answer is 1.31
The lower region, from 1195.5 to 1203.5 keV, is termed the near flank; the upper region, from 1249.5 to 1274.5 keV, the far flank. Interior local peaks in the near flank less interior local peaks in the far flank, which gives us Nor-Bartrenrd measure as -7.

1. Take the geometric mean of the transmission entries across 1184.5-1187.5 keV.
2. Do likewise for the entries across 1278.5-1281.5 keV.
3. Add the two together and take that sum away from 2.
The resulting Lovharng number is -7.9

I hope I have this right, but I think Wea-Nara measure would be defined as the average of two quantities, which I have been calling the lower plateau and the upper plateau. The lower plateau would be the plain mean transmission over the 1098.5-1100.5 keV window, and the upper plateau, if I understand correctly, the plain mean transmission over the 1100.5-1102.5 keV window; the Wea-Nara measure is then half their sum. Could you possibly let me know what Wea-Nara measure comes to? 2.44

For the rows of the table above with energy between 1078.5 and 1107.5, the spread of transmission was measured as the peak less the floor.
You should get 2.6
